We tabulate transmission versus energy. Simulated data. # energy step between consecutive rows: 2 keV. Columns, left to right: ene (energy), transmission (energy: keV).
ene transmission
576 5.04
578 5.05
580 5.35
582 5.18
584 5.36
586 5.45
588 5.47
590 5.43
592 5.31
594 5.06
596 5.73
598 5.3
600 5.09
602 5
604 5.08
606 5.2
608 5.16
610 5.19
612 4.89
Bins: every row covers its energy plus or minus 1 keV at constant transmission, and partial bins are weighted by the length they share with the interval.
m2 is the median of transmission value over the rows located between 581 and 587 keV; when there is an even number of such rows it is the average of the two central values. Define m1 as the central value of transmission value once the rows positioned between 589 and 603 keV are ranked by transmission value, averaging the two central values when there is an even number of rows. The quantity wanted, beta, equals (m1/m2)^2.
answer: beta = 0.98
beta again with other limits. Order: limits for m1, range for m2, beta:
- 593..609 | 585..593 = 0.89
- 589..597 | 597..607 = 1.11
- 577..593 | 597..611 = 1.08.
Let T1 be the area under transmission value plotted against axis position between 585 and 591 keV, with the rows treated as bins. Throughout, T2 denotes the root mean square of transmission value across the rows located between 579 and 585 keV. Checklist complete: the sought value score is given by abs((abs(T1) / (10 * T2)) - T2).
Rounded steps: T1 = 32.7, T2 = 5.30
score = 4.68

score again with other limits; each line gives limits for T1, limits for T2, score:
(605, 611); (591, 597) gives 4.80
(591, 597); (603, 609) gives 4.52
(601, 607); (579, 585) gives 4.72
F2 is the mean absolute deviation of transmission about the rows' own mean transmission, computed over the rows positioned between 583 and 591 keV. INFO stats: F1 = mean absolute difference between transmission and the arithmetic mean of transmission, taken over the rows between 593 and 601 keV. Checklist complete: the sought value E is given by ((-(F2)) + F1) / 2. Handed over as 0.09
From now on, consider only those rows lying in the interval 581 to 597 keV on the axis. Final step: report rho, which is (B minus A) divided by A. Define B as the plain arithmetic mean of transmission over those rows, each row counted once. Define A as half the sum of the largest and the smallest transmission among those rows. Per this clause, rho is -0.0039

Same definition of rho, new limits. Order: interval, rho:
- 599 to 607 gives -0.0015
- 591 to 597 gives -0.0053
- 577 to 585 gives 0.0058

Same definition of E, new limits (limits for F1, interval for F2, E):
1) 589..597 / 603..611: 0.08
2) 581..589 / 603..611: 0.03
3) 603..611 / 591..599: -0.08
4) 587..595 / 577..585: 0.01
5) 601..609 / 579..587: 0.00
